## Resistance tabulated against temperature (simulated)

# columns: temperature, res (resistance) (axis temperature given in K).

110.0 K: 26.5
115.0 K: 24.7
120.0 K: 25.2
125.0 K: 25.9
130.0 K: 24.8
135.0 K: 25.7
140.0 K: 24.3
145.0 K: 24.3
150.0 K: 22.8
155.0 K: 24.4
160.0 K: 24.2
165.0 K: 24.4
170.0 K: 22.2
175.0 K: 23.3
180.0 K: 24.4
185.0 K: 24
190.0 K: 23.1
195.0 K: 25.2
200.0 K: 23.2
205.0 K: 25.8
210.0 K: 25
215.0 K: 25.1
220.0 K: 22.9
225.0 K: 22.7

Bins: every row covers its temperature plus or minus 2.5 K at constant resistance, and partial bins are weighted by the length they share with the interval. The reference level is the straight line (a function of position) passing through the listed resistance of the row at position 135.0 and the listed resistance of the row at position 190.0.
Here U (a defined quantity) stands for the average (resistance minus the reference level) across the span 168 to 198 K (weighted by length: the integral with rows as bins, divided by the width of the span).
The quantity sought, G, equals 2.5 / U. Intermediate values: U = 0.3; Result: 9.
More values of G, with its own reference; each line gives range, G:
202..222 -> 1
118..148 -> -3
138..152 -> -2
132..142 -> -4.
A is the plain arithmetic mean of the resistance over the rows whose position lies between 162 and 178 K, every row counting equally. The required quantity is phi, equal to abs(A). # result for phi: 23.3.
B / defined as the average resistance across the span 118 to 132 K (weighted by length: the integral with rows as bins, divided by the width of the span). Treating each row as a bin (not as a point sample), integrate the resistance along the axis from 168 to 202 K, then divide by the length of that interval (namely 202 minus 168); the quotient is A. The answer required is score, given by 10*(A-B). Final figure -17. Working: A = 23.7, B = 25.3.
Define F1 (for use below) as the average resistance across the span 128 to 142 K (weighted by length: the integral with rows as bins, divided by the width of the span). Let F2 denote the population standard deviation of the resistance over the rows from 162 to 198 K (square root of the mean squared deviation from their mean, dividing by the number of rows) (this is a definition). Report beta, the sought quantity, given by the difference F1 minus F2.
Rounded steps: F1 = 25.0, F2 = 0.93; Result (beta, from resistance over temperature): 24.0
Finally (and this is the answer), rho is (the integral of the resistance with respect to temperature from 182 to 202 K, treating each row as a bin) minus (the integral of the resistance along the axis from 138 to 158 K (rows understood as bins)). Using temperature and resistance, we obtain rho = -1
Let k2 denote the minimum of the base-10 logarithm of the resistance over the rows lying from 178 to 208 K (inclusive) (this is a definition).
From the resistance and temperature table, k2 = 1.36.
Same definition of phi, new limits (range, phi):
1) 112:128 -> 25.3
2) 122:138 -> 25.5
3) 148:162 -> 23.8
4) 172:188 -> 23.9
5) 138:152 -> 23.8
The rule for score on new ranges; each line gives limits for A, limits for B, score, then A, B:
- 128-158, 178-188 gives 2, 24.4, 24.1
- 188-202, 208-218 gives -11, 23.9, 24.9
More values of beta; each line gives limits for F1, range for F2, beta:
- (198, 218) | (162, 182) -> 23.9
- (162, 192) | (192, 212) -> 22.6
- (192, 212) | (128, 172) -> 23.8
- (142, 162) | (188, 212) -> 22.8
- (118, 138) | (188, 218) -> 24.3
